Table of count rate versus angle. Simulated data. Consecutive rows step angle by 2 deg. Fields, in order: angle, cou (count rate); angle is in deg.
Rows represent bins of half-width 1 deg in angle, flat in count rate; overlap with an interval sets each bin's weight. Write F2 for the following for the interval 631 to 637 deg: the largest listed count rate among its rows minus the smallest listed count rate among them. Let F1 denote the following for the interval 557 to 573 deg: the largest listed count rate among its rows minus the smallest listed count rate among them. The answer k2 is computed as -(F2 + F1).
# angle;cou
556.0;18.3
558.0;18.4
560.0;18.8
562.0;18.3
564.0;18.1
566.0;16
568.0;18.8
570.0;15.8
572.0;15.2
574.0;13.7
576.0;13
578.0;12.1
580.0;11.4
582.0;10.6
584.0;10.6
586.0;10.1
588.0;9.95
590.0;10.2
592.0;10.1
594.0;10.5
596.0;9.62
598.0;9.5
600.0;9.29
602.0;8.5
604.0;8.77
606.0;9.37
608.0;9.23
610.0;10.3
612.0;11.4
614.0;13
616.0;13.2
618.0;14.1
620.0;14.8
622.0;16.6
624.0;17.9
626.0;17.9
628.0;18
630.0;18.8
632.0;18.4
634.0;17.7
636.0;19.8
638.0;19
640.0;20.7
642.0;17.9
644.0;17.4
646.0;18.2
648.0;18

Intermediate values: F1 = 3.6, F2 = 2.1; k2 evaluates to -5.7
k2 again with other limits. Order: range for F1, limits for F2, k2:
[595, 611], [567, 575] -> -6.9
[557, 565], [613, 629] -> -5.7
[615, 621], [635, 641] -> -3.3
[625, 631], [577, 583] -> -2.4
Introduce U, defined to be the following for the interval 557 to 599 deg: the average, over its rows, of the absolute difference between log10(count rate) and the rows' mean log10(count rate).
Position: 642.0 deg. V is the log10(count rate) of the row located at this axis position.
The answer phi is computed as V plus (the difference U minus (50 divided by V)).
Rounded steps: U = 0.100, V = 1.25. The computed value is -38.6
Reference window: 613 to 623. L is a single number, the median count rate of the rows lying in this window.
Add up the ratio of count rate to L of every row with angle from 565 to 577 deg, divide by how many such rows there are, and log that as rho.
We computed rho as 1.09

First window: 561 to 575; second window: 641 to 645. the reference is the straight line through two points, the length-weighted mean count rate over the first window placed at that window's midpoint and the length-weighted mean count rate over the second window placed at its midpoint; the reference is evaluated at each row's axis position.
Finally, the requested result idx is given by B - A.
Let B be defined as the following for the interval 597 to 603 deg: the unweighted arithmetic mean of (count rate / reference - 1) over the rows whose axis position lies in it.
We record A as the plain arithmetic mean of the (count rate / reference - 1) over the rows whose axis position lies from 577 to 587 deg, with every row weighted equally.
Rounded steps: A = -0.3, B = -0.47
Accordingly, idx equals -0.12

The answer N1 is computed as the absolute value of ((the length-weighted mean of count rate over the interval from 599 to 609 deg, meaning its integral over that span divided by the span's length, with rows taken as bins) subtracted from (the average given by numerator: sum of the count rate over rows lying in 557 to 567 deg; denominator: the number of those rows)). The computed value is 8.9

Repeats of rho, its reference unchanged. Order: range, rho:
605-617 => 0.79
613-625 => 1.06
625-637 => 1.31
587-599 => 0.71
